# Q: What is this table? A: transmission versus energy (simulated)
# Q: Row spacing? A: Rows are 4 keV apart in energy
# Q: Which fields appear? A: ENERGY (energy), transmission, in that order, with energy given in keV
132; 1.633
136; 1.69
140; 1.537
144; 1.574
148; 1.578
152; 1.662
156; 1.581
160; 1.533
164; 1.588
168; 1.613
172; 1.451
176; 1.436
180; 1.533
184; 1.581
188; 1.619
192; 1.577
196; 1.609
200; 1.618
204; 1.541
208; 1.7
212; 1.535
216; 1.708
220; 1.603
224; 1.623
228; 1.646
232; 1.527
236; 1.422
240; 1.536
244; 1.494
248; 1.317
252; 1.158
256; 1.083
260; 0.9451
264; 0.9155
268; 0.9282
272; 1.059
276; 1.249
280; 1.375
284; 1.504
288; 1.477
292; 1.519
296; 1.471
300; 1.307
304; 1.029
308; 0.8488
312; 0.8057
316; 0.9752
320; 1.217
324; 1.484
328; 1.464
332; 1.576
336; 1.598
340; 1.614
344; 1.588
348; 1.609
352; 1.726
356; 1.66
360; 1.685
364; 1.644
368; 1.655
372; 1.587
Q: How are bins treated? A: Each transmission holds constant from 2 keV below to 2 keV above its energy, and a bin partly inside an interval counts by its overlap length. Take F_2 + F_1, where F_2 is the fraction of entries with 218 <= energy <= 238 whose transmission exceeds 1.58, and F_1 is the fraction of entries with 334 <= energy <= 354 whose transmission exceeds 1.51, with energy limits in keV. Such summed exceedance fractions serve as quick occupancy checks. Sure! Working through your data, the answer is 1.6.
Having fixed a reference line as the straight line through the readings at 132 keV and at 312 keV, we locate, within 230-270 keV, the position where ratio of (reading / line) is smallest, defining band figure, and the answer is 264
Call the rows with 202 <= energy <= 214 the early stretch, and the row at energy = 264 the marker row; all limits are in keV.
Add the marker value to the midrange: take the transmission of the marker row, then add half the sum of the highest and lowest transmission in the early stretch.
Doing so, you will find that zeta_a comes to 2.53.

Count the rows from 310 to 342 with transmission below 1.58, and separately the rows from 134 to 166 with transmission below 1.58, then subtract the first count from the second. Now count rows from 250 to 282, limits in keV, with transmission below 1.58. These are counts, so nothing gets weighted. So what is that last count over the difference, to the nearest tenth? -4.0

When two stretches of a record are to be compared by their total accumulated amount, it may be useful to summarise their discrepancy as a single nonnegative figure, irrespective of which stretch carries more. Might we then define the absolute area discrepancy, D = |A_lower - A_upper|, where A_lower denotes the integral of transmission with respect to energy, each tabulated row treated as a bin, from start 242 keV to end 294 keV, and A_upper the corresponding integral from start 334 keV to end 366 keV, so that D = 12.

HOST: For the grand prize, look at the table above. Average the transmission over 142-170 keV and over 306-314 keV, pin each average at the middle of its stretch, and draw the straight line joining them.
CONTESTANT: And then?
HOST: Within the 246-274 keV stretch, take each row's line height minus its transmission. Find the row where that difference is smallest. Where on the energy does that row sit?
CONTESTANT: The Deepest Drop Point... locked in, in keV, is 248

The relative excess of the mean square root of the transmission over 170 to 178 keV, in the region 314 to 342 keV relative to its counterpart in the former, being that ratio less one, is -0.01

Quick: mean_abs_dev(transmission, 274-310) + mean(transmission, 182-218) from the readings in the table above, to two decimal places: 1.79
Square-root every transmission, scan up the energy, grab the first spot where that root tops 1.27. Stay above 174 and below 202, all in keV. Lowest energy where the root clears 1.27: 188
